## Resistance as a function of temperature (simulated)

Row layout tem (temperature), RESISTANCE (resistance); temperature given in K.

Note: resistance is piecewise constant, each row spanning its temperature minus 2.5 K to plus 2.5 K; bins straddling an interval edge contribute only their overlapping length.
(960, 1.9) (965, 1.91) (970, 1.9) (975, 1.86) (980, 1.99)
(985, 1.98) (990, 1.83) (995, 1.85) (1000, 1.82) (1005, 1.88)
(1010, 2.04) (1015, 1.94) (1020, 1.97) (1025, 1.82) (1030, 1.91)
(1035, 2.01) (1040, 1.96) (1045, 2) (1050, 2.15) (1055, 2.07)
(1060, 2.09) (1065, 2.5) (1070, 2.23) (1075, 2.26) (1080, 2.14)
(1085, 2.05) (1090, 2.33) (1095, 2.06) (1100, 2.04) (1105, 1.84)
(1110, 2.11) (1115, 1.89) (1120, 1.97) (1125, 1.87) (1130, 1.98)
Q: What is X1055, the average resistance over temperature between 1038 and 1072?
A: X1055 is 2.14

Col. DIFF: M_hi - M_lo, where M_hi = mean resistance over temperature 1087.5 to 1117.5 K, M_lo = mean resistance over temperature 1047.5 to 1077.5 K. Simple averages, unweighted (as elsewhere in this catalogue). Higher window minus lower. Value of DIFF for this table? -0.17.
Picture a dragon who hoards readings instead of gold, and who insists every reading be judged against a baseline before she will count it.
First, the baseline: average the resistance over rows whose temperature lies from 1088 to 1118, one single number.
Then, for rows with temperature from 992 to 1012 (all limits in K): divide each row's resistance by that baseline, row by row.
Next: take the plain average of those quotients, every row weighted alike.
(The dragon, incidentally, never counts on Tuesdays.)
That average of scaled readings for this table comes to 0.93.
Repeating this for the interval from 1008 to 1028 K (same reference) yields 0.95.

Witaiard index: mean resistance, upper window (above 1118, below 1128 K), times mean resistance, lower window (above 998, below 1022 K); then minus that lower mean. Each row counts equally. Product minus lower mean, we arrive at 1.78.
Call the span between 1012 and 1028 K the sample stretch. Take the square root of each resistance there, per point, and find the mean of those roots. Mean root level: 1.38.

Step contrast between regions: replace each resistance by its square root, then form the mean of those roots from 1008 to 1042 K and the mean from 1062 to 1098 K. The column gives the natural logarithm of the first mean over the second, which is -0.065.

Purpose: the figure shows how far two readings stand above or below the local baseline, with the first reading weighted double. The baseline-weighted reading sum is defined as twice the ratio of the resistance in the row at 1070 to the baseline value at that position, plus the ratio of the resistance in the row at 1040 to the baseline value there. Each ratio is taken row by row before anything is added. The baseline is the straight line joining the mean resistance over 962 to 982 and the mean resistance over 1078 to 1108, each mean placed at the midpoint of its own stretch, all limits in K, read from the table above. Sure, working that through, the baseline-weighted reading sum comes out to 3.16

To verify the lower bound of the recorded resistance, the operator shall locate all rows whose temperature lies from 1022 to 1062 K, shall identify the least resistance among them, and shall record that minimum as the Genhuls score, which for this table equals 1.82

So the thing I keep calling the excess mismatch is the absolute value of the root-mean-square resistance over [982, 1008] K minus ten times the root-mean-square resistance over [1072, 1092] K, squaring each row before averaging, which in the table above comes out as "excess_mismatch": 20.1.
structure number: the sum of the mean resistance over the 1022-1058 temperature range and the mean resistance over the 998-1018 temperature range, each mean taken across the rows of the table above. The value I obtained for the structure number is 3.91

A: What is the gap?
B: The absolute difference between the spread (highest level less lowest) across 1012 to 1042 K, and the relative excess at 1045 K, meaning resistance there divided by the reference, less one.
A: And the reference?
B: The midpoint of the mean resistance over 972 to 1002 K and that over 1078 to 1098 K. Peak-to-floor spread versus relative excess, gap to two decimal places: 0.20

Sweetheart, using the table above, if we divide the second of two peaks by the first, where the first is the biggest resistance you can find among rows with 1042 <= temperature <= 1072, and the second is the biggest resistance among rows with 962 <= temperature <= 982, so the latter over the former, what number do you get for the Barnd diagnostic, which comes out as 0.796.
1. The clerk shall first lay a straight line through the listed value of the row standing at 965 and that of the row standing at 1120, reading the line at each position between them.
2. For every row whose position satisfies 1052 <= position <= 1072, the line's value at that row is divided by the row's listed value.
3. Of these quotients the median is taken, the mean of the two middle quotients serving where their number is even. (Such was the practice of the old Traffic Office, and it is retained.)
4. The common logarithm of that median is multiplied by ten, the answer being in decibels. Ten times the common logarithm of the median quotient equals -0.44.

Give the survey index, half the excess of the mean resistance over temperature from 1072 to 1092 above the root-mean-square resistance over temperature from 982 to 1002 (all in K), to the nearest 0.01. 0.16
